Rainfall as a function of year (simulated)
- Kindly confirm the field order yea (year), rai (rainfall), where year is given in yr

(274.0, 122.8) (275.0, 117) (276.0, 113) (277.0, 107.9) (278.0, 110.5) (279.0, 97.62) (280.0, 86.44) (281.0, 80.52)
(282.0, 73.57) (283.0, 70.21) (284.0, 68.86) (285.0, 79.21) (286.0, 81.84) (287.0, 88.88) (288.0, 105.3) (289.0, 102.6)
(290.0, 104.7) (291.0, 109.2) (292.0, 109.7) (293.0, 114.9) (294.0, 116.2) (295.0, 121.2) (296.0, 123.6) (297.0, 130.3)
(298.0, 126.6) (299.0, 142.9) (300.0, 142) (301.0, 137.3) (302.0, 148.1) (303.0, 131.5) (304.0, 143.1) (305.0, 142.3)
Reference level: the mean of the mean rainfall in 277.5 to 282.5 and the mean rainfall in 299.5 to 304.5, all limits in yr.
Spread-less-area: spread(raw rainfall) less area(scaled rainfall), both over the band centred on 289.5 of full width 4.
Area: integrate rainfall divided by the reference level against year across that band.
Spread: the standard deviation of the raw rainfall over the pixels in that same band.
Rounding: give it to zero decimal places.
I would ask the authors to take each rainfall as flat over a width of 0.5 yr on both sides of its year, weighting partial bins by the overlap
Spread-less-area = -1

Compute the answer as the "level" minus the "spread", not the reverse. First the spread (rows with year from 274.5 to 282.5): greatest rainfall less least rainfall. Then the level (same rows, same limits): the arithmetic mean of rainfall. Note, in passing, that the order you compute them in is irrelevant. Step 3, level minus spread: 55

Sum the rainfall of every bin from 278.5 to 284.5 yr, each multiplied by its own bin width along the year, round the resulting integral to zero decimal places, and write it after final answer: 477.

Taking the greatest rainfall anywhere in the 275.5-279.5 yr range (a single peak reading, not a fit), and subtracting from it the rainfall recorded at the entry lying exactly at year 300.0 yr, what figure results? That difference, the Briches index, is -29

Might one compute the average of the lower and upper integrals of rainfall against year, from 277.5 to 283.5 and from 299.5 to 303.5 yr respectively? 539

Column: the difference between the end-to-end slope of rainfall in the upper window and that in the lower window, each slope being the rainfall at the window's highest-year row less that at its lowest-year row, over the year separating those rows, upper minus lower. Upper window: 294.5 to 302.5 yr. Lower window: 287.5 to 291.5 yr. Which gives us 2.5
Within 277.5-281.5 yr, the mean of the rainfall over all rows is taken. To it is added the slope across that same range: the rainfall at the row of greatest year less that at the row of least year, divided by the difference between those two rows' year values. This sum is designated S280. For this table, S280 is 84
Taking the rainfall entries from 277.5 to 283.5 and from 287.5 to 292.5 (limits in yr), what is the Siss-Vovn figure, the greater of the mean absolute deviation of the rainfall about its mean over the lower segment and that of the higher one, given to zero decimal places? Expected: 12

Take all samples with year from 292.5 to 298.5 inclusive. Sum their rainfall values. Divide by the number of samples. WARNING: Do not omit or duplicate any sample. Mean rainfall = 122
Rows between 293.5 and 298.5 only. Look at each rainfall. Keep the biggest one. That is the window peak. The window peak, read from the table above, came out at 130.3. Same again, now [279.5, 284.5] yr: 86.44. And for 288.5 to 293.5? 114.9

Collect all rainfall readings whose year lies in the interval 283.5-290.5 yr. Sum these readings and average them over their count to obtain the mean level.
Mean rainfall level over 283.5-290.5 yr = 90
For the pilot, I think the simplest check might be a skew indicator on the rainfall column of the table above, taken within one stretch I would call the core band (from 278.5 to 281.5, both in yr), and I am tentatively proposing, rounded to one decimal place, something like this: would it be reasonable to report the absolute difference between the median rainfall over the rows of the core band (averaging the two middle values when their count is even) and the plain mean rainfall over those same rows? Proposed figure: 1.8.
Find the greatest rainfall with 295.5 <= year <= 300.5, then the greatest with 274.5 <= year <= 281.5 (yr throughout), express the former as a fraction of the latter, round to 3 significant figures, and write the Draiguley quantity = 1.22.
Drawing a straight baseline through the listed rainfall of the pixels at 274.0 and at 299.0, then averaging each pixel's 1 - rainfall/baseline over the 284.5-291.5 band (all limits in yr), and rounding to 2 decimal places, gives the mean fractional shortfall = 0.29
